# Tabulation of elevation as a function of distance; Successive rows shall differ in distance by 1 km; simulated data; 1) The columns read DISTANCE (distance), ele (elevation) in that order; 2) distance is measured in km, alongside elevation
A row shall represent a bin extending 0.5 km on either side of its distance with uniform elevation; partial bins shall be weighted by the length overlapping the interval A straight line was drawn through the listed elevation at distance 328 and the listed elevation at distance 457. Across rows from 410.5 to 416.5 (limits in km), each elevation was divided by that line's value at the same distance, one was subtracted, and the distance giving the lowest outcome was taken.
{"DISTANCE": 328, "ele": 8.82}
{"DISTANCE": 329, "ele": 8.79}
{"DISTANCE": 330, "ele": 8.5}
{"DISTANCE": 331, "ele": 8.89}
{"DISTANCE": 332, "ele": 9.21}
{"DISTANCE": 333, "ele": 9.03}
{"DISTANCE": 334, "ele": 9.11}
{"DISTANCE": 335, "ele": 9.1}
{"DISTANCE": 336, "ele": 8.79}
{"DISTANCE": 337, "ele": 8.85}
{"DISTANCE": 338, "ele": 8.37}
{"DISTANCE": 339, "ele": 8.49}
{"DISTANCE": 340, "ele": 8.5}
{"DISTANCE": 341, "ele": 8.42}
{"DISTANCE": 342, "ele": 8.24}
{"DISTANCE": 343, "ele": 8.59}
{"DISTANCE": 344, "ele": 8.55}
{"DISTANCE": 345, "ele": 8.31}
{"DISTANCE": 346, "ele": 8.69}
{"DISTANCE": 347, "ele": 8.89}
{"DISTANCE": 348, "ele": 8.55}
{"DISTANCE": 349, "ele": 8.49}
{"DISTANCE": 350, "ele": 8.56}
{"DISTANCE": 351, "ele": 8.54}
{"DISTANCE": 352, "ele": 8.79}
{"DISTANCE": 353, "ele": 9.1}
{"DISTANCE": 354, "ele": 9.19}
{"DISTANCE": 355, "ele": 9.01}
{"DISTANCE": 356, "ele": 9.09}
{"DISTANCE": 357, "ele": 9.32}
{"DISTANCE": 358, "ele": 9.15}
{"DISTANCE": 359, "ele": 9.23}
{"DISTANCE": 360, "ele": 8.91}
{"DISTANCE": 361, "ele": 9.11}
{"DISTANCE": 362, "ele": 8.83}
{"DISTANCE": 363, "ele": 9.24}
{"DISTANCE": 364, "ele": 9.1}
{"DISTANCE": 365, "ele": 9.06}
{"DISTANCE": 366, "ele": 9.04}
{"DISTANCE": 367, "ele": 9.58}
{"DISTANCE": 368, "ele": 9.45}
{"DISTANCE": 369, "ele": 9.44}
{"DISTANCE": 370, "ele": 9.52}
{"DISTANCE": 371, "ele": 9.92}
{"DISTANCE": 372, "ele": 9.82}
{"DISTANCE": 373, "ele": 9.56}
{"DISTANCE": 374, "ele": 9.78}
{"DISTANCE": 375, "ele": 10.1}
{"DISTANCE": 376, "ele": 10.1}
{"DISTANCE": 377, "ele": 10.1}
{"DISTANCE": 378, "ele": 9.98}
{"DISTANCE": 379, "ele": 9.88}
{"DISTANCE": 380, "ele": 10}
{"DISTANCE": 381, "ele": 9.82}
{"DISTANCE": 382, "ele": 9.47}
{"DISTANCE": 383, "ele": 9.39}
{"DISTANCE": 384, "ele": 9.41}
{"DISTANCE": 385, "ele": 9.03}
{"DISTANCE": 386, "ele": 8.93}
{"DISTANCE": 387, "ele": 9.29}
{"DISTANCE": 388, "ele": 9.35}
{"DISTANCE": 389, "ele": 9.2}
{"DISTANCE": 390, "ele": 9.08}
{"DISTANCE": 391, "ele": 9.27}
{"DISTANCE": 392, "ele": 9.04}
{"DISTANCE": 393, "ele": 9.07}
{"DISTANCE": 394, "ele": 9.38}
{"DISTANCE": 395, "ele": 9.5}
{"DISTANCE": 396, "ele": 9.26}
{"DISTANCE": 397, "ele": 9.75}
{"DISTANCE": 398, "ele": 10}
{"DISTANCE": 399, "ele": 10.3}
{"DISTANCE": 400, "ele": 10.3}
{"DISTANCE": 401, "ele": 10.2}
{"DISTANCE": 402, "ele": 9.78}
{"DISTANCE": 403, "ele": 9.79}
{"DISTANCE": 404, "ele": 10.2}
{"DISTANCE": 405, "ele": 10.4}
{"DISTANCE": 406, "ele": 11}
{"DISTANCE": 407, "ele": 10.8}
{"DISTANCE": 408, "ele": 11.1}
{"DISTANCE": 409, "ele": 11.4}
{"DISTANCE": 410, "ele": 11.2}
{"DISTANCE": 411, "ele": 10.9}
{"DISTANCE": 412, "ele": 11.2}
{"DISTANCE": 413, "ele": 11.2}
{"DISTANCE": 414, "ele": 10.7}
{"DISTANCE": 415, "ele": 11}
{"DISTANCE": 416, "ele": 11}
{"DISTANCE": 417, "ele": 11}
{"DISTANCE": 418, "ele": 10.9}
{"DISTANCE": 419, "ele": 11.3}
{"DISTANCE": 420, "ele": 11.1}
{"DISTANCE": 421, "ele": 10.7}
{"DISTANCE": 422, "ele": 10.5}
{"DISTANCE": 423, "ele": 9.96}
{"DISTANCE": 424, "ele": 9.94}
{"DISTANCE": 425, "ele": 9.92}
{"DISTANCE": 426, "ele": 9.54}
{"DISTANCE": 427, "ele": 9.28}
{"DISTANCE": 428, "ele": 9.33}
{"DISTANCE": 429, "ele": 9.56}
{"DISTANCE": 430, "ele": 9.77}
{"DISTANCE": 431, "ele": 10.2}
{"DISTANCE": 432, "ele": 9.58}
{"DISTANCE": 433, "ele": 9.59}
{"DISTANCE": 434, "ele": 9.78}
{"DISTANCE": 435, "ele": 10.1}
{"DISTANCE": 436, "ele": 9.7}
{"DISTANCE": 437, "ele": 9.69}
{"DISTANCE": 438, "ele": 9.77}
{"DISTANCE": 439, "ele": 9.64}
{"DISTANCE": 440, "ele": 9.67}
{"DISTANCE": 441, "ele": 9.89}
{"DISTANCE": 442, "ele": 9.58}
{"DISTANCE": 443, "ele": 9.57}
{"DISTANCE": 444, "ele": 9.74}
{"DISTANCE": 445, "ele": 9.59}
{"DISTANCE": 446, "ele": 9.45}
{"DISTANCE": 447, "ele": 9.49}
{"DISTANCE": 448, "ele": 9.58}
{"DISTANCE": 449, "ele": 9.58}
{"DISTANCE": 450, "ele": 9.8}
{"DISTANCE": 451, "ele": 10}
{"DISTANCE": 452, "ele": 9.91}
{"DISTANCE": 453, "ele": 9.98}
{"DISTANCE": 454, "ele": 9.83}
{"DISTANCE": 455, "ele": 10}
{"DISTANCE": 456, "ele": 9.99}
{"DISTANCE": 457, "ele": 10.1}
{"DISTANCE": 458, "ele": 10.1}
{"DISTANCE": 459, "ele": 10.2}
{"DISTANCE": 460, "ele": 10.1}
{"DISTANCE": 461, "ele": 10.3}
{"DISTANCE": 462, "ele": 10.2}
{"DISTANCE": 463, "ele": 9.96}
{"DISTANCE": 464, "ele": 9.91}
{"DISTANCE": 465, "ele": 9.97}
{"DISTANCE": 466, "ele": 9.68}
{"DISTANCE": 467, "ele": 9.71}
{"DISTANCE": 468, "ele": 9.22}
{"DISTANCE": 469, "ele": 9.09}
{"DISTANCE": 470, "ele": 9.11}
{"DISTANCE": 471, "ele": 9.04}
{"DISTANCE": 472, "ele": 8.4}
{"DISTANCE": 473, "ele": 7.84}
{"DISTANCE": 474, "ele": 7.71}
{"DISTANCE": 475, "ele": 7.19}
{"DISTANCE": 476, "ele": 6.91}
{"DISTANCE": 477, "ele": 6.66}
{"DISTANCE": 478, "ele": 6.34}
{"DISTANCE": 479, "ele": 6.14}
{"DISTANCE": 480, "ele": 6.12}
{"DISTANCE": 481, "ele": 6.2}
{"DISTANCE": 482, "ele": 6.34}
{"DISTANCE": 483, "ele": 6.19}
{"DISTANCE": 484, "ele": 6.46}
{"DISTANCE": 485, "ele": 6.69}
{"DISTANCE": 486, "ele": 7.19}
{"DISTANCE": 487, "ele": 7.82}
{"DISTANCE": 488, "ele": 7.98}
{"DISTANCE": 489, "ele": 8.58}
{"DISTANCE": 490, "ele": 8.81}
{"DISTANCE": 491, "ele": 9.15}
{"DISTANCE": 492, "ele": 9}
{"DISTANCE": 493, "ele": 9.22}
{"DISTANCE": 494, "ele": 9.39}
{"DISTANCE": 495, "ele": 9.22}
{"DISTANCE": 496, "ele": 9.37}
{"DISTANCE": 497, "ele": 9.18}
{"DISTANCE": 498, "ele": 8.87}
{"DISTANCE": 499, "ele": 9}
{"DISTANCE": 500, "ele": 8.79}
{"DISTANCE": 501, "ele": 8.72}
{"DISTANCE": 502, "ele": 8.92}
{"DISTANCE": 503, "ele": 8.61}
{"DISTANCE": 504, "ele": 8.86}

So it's 414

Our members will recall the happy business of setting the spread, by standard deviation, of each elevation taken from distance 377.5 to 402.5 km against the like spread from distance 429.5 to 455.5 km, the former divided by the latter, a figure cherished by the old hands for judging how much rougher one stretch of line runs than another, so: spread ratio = 2.2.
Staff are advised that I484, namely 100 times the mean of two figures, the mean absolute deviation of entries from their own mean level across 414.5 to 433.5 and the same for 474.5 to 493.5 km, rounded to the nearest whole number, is 79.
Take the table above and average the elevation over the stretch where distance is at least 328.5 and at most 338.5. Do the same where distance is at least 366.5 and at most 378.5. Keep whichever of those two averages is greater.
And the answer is 9.78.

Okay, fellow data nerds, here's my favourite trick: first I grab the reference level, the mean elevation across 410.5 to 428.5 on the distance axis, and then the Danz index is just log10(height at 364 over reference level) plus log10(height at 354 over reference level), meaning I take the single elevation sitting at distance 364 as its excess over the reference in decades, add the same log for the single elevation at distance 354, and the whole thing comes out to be -0.122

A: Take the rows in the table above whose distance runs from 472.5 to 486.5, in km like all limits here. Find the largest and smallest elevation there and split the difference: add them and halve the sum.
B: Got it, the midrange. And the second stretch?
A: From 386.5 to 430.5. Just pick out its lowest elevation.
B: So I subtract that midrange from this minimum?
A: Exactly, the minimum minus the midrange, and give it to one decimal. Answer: 2.1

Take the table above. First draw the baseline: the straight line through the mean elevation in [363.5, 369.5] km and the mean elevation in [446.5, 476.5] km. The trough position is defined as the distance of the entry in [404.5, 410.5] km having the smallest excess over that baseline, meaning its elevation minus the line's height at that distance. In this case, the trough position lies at 405 km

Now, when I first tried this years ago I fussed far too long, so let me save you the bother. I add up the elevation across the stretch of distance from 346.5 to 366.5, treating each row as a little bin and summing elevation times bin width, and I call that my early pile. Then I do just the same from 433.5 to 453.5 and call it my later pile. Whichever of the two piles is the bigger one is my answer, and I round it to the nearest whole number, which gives 195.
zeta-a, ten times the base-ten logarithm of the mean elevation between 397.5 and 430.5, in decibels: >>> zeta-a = 10.2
